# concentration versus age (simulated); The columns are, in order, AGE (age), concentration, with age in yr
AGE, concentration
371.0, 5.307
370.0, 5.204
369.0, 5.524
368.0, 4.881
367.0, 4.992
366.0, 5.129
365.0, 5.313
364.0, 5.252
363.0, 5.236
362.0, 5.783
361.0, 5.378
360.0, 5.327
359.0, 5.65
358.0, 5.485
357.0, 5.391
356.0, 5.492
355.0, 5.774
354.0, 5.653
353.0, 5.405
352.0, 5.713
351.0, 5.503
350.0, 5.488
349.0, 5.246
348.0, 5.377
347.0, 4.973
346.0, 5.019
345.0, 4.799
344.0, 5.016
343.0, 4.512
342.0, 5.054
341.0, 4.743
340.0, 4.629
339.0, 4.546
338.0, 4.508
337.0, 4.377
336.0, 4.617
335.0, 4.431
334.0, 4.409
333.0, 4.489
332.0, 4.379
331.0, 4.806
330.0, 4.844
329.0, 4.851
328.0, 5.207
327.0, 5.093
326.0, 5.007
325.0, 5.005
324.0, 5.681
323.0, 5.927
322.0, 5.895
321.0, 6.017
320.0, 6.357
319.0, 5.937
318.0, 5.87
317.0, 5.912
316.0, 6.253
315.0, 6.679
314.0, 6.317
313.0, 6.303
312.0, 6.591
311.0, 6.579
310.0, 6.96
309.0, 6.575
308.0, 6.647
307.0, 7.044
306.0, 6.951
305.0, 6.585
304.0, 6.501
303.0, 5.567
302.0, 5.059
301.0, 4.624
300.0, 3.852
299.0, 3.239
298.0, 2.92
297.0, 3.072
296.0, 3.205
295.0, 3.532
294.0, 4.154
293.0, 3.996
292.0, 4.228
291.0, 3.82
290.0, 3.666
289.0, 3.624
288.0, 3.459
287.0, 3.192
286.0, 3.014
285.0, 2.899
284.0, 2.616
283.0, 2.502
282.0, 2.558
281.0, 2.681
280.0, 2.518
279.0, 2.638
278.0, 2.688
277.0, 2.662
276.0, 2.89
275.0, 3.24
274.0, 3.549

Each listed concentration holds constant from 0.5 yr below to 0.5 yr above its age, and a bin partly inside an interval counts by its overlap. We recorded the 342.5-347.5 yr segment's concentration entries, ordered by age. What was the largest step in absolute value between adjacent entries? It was 0.50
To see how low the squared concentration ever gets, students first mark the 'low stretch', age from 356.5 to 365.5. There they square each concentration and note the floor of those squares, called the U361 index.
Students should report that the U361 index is 27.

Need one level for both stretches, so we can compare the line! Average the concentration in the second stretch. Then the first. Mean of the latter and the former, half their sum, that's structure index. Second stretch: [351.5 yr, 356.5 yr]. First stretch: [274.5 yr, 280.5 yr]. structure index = 4.2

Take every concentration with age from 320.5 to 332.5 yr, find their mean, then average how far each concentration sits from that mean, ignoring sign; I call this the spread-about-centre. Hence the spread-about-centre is 0.44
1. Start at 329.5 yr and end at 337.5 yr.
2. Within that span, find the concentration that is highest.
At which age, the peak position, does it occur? 330.0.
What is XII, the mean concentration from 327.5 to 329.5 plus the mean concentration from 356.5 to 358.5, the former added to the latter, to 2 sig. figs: 10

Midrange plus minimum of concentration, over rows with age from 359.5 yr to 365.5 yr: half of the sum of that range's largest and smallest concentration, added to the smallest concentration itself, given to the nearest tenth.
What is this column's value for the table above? 10.7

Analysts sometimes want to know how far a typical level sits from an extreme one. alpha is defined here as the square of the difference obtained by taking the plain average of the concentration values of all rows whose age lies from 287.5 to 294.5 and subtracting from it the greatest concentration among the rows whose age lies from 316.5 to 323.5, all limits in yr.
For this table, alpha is 6.3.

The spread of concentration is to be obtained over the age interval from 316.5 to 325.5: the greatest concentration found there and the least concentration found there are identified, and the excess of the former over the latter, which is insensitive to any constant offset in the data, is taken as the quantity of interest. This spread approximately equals 1.4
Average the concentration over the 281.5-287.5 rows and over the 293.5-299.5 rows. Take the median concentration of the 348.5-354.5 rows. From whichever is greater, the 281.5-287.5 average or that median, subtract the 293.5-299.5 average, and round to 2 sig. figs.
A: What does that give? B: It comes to 2.1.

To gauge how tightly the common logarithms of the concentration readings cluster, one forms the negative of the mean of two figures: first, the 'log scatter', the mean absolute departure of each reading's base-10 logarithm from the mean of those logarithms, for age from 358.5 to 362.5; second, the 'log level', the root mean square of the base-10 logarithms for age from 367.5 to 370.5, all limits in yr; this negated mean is -0.365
